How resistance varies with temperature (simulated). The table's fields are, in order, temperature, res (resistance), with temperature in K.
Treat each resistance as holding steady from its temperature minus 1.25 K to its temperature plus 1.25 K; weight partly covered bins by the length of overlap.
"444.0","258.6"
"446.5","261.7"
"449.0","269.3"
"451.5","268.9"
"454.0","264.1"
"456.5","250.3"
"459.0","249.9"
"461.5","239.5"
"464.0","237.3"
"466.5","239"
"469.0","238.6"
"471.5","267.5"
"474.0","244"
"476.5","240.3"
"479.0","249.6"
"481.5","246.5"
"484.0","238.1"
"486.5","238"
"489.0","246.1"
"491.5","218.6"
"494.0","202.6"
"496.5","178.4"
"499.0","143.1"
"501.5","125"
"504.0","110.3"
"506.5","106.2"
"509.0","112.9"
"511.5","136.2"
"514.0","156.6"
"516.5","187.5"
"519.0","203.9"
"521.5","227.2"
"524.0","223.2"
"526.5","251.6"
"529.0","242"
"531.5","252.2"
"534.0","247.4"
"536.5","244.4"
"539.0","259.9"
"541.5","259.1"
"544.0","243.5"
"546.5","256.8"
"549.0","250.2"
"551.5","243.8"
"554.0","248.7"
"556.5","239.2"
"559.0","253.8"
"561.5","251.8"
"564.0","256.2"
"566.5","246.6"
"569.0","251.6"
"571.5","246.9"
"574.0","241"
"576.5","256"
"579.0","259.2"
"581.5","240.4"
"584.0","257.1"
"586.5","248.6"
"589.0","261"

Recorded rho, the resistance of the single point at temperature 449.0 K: 269.3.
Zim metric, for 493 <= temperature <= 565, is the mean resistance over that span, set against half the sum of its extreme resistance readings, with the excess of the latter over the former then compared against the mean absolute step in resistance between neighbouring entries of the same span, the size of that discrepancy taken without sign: 41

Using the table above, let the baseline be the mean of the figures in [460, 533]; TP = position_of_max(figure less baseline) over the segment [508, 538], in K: 531.5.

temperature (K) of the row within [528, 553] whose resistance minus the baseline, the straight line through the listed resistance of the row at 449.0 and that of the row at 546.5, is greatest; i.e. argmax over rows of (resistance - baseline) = 539.0 K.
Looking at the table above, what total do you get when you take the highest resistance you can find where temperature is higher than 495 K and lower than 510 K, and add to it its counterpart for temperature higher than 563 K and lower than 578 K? 435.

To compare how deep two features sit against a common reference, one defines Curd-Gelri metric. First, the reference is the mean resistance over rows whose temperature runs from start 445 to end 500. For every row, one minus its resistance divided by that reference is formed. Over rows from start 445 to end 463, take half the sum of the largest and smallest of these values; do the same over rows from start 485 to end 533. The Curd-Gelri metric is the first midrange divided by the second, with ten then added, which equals 9.7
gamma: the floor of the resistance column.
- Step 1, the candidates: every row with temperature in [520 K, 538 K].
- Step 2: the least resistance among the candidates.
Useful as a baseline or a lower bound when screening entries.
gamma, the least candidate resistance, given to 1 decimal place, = 223.2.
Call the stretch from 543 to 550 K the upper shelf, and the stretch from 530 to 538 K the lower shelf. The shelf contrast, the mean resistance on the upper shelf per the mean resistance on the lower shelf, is 1.01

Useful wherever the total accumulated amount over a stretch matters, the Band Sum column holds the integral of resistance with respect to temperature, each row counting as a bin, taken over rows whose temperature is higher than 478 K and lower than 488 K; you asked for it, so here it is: 2430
